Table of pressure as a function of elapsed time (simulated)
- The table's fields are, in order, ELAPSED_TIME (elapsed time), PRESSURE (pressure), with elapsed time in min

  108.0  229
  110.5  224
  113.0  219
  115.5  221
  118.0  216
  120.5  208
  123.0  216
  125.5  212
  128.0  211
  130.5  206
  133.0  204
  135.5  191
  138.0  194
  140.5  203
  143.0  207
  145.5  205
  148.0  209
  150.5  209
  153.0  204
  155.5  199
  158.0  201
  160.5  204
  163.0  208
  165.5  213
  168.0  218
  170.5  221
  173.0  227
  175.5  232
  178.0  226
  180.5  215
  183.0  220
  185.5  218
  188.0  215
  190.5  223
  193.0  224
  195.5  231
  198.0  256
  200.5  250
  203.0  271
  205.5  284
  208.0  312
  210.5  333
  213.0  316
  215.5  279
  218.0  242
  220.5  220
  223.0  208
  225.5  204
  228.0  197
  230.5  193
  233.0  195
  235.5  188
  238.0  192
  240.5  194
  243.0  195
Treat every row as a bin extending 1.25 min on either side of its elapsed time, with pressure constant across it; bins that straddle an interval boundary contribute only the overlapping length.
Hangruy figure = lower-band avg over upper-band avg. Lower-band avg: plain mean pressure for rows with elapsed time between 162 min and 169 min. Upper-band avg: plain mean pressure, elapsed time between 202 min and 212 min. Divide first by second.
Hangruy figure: 0.7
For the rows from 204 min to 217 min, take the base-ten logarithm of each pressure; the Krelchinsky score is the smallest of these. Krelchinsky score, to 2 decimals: 2.45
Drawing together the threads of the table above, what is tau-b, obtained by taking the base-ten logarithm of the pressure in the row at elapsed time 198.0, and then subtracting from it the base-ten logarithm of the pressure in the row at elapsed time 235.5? 0.13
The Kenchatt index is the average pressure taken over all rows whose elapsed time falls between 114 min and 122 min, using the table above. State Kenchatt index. 215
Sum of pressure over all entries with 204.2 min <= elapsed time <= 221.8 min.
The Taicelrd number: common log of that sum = 3.30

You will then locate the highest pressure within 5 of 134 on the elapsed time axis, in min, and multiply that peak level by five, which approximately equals 1030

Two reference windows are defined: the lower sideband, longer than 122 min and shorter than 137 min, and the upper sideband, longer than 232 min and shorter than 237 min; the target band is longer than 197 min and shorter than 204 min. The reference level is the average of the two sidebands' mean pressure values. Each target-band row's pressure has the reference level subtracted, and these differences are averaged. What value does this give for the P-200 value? 60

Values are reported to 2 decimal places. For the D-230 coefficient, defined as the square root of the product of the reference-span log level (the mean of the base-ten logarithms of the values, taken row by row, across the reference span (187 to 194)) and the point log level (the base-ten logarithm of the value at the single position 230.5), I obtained 2.31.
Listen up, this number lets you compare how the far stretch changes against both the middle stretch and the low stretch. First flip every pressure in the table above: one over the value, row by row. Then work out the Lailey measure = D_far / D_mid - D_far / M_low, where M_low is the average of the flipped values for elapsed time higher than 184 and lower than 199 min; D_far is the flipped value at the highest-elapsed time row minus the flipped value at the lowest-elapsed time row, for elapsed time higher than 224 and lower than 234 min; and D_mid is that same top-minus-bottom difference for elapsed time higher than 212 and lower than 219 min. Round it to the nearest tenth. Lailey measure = 0.2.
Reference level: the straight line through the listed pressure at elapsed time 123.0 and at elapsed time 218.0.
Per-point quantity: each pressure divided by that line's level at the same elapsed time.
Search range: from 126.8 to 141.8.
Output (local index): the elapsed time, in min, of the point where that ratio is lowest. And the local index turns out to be 135.5 min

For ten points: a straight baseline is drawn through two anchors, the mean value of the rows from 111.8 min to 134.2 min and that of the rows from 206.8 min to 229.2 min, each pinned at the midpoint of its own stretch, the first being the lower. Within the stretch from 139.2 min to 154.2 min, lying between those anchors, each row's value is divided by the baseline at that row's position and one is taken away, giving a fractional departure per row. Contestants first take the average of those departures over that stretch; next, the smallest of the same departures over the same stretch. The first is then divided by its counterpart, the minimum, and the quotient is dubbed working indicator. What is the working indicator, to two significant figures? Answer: 0.78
